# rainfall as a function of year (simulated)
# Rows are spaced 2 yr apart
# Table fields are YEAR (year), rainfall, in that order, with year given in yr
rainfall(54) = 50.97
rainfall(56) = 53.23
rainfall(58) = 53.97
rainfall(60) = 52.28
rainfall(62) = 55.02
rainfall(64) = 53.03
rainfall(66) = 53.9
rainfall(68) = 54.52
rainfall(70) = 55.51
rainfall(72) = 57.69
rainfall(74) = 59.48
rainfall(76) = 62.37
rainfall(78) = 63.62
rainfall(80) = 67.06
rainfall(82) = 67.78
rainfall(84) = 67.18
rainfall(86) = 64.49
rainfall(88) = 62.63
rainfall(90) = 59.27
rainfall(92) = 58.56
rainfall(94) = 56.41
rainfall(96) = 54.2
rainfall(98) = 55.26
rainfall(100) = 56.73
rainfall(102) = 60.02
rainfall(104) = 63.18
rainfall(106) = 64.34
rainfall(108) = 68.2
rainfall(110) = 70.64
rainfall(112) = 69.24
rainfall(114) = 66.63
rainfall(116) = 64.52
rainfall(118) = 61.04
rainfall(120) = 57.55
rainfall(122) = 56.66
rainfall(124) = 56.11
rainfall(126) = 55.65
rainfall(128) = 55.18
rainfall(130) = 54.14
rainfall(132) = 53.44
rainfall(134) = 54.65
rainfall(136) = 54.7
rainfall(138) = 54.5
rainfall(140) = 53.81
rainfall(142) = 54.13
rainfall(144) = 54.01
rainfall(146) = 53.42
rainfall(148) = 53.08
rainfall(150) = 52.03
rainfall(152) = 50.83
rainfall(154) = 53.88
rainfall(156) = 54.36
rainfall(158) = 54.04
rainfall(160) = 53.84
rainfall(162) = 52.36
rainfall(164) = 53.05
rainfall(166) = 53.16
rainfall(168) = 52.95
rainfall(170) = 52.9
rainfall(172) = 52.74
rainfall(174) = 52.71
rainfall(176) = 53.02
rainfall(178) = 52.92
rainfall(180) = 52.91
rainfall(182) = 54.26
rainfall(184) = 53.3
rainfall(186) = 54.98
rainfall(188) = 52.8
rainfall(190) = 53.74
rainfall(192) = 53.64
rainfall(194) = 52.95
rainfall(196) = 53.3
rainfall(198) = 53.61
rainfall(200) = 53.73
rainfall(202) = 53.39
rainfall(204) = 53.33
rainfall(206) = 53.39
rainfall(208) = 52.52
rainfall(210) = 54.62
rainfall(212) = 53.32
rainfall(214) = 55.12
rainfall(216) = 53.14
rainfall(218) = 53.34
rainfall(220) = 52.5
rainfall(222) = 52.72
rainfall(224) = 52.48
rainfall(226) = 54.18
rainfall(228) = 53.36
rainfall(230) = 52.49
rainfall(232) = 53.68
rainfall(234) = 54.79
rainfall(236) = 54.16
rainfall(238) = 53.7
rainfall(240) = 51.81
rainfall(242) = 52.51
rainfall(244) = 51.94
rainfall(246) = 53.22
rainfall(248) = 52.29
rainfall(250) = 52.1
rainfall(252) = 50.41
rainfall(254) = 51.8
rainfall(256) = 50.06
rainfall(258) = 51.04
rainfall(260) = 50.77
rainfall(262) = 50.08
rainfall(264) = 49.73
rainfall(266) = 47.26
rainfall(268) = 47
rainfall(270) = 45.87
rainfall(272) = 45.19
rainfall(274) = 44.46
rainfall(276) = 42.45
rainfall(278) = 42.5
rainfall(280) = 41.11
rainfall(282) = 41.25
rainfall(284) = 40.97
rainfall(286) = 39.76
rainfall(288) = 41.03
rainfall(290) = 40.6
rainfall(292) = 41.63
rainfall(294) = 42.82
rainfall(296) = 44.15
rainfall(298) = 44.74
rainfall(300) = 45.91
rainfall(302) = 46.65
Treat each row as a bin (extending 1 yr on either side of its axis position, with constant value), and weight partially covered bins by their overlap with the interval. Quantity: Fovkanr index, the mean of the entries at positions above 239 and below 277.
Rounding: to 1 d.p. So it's 49.5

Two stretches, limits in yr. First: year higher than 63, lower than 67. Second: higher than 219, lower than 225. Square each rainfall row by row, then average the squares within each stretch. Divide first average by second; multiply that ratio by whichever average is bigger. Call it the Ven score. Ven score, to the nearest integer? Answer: 2957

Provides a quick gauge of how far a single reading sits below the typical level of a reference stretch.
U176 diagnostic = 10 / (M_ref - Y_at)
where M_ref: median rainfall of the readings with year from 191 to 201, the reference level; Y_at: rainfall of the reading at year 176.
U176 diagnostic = 17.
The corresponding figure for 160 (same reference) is -43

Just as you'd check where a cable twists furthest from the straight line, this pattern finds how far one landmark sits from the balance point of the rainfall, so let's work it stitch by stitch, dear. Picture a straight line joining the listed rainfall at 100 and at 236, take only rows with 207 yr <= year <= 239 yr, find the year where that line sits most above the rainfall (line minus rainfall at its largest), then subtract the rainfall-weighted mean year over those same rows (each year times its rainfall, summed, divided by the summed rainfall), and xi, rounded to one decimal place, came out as -15.0 yr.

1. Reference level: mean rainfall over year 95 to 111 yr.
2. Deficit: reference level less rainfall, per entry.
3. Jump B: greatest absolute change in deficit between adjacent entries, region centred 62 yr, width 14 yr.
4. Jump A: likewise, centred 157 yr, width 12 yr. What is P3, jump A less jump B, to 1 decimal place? 0.3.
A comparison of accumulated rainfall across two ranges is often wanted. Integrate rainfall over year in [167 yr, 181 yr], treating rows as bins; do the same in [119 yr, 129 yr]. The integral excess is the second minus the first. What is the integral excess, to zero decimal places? -178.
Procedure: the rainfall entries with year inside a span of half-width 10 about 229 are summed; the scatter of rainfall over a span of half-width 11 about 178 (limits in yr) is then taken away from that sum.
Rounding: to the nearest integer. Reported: 533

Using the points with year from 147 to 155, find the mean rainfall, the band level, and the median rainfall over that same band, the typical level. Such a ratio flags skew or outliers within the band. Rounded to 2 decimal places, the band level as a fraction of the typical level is 1.00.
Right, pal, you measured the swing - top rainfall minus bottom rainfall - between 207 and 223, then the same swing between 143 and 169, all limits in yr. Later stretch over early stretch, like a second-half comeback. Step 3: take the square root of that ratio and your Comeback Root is 0.86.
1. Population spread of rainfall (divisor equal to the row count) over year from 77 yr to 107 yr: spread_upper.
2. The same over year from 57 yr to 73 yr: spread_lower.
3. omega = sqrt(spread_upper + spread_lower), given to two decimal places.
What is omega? 2.43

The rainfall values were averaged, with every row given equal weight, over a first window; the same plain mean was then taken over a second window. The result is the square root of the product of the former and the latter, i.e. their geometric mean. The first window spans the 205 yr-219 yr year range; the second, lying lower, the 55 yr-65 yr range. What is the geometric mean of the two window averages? 53.6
